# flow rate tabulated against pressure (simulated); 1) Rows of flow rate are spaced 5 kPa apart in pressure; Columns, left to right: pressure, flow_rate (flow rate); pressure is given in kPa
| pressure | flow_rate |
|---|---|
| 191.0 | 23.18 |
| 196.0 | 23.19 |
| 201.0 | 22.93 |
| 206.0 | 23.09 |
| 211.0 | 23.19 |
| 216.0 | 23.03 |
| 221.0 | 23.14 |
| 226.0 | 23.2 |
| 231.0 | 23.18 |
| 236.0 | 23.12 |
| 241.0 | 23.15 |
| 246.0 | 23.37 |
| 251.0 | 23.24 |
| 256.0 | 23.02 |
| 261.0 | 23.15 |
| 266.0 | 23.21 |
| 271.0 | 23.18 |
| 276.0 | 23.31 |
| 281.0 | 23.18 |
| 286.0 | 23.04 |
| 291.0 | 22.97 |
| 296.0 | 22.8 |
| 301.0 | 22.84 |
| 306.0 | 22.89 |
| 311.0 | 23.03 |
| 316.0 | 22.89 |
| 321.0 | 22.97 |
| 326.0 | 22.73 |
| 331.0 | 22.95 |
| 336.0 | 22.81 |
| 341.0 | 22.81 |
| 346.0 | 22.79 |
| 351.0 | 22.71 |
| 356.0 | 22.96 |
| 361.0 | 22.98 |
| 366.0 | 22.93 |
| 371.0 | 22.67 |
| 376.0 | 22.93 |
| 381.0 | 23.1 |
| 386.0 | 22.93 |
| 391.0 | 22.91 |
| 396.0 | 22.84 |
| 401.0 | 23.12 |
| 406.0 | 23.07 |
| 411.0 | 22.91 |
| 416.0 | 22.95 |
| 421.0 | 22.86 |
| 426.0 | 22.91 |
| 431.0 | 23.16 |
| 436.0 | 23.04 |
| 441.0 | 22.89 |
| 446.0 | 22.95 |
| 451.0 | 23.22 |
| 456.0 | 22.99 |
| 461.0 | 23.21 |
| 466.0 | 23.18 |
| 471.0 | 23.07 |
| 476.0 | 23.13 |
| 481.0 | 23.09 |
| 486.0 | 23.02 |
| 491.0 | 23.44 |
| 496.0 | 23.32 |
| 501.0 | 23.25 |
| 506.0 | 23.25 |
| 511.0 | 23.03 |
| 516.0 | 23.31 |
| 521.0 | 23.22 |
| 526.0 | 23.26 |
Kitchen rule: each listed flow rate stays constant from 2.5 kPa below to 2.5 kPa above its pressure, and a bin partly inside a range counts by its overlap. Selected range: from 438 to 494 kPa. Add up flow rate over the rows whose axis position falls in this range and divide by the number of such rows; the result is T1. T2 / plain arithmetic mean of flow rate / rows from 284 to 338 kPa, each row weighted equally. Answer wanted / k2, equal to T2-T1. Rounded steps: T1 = 23.1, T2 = 22.9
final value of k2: -0.21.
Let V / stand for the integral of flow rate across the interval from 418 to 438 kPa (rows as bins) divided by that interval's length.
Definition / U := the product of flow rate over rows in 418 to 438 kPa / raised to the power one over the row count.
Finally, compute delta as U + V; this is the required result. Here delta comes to 46.0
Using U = 23.0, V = 22.99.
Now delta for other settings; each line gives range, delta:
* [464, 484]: 46.2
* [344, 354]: 45.5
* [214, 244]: 46.3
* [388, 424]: 45.9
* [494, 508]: 46.5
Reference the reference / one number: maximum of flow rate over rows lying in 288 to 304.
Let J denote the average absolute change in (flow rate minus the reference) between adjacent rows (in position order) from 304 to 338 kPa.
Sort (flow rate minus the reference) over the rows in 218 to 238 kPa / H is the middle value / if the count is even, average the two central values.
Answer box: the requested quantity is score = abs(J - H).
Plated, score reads 0.030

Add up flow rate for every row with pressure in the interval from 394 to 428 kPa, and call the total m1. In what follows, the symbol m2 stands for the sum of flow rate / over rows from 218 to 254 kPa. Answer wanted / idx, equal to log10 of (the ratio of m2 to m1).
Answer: 0.005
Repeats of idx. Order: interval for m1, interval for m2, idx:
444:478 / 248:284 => 0.001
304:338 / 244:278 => 0.006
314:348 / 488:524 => 0.008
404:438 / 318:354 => -0.003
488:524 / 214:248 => -0.002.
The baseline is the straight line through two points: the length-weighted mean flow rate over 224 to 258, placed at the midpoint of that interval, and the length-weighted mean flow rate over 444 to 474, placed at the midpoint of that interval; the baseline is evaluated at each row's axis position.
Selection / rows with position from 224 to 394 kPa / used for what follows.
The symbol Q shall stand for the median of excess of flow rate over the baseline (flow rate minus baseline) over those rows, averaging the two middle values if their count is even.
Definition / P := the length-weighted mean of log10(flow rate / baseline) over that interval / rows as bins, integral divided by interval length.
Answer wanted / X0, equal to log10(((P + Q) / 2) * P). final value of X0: -3.5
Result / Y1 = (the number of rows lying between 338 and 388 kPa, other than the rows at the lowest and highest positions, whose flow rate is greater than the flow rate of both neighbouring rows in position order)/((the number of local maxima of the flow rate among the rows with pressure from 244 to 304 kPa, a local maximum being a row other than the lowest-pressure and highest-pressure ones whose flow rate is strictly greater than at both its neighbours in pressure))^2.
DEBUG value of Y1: 0.5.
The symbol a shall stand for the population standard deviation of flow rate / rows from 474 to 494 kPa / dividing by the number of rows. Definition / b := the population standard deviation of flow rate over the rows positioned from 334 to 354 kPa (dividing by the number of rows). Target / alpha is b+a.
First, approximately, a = 0.16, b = 0.04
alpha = 0.20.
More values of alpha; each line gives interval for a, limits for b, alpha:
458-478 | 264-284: 0.11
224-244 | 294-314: 0.12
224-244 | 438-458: 0.16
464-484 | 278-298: 0.18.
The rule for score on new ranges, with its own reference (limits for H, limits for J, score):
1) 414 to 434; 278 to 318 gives 0.147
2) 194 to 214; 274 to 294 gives 0.057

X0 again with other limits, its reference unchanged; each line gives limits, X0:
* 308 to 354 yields -3.0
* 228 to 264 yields -5.7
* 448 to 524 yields -4.1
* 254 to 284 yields -7.7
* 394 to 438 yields -3.6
